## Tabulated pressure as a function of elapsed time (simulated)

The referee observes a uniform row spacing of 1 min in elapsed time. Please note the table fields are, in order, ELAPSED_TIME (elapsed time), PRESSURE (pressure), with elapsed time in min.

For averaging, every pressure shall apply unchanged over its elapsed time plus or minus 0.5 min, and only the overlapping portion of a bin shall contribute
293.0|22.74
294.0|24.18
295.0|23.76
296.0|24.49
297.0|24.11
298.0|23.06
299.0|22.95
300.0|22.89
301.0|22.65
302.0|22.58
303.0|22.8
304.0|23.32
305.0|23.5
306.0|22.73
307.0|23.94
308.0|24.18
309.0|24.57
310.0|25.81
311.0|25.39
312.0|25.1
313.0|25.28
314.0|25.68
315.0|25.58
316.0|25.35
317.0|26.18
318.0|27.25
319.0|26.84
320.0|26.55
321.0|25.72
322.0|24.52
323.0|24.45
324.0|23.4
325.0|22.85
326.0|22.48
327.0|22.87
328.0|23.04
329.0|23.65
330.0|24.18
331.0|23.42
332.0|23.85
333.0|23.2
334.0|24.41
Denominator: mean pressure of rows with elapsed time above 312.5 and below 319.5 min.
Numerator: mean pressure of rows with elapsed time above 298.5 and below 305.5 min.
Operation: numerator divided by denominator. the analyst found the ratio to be 0.88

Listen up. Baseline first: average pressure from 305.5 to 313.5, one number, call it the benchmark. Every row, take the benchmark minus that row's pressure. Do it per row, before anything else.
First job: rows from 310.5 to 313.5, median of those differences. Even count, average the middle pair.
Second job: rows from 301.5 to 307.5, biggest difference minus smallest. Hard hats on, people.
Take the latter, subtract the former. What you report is 2.0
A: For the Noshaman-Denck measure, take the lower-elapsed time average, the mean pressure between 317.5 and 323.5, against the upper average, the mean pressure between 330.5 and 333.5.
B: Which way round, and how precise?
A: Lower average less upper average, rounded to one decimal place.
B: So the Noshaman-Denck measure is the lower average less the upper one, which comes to 2.4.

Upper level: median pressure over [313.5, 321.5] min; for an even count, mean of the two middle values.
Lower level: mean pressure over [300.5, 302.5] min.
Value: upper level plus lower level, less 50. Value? -1.4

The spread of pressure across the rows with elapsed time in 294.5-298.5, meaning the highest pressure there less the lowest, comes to 1.4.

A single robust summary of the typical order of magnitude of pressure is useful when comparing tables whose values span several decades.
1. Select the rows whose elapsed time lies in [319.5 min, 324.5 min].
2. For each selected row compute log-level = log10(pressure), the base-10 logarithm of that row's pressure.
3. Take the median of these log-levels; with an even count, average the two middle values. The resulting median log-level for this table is 1.39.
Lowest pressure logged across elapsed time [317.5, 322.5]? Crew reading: 24.52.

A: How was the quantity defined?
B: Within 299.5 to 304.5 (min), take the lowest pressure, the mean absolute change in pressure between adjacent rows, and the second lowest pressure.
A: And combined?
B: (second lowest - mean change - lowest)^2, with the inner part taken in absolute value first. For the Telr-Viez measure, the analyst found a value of 0.04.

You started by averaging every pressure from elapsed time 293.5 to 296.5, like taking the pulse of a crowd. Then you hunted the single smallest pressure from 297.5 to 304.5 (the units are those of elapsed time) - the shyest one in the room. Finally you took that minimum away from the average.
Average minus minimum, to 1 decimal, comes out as 1.6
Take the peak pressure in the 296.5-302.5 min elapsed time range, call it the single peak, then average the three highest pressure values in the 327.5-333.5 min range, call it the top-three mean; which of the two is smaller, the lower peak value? 23.9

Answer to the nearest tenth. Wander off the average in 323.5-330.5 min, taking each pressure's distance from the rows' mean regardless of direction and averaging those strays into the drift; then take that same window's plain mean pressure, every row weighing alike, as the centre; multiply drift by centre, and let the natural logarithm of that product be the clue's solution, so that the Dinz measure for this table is 2.4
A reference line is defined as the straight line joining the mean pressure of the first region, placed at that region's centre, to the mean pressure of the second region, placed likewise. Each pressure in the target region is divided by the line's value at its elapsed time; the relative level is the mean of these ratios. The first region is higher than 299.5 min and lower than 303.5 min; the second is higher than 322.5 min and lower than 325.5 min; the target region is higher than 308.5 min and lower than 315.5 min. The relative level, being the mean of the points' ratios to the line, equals 1.10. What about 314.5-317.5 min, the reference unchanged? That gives 1.10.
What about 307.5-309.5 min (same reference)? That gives 1.06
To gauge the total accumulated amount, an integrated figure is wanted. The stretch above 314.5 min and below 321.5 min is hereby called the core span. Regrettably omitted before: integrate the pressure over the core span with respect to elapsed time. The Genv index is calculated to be 183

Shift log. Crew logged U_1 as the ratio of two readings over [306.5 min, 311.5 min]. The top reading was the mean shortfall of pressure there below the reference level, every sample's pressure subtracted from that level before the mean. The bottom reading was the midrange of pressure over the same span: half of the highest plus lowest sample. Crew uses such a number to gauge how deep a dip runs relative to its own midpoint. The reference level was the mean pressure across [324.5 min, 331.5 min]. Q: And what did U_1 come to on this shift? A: -0.063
